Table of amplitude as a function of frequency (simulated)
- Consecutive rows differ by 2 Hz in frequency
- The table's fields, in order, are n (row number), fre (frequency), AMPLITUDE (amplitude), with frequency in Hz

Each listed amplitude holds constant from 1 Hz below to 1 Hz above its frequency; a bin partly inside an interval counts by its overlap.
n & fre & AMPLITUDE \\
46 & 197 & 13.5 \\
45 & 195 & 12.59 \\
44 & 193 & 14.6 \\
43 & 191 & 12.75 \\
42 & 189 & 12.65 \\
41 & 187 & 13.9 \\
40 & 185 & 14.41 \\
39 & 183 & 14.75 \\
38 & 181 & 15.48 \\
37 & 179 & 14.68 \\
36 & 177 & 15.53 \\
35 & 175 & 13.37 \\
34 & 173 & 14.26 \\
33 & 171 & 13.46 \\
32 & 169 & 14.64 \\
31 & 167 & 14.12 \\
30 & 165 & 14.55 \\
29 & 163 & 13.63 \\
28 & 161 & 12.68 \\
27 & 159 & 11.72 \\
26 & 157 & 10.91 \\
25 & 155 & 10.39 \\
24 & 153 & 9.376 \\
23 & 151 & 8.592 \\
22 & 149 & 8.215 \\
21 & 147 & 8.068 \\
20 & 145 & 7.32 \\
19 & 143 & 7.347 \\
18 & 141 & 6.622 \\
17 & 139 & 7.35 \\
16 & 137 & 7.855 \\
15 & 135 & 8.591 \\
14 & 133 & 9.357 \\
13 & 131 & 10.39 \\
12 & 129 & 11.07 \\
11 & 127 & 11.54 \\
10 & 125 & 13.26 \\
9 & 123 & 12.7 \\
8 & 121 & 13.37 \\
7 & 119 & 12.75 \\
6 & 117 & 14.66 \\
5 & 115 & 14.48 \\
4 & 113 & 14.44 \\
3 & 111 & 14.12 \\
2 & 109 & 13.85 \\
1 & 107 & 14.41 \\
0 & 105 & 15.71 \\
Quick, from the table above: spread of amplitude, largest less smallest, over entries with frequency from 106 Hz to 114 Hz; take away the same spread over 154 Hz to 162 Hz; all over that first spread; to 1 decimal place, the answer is -2.9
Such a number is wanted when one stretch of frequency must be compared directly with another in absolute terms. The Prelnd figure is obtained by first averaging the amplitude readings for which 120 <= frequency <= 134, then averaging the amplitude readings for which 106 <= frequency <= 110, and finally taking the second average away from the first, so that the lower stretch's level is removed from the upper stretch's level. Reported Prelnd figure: -2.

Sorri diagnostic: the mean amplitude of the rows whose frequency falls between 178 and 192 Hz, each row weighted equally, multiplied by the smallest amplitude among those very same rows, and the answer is 178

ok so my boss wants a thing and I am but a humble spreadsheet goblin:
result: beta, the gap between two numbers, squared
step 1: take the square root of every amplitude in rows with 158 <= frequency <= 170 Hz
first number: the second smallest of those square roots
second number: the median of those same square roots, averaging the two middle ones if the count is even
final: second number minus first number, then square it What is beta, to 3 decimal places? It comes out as 0.027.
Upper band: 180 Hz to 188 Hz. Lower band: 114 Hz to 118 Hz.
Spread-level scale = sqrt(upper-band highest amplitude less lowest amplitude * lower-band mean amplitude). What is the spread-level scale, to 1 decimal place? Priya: 4.8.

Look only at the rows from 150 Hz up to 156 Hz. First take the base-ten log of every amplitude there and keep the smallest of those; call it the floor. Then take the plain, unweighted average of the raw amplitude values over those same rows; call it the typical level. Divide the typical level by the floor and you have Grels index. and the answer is 10.1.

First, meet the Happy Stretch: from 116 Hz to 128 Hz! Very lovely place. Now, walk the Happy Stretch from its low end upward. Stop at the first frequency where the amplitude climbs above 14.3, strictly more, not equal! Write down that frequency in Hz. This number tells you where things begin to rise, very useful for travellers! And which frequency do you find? 117 Hz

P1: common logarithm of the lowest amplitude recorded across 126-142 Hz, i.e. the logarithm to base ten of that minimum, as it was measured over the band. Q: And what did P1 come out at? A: 0.82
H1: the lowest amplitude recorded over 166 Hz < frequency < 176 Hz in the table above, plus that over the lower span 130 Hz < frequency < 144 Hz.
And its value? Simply 20.0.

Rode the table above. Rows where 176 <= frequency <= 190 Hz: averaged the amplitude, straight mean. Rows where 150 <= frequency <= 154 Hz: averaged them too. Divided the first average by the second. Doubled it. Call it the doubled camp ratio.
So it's 3.2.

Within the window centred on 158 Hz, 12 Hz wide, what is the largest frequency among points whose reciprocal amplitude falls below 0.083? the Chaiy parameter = 163 Hz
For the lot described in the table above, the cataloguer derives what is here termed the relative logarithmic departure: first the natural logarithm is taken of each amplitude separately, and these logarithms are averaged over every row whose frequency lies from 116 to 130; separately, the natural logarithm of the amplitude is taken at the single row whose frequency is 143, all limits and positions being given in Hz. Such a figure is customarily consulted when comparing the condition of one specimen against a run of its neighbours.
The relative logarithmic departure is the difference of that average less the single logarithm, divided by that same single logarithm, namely 0.28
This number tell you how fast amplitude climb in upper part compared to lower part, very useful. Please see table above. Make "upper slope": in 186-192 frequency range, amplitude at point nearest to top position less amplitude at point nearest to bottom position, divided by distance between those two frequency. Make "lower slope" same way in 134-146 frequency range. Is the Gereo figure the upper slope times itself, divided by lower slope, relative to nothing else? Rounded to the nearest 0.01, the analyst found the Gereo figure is -0.65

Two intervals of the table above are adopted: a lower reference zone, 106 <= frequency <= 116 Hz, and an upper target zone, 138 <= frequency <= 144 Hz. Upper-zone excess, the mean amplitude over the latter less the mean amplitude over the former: -7.2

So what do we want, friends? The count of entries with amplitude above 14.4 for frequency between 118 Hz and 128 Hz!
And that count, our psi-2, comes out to 0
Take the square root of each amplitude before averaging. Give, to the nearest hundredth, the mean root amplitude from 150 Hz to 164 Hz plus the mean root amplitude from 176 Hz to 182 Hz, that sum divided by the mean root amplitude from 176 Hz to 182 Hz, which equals 1.85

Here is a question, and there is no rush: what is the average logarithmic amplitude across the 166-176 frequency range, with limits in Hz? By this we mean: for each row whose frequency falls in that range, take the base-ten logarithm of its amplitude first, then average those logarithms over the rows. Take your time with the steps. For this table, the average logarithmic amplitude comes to 1.14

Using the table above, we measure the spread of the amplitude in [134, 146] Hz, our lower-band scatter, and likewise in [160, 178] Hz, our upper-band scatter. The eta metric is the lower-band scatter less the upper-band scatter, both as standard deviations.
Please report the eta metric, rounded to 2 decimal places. -0.19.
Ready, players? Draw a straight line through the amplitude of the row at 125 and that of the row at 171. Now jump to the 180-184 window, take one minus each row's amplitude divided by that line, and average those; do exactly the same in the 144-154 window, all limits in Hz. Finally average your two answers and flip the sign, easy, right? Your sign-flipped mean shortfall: -0.13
